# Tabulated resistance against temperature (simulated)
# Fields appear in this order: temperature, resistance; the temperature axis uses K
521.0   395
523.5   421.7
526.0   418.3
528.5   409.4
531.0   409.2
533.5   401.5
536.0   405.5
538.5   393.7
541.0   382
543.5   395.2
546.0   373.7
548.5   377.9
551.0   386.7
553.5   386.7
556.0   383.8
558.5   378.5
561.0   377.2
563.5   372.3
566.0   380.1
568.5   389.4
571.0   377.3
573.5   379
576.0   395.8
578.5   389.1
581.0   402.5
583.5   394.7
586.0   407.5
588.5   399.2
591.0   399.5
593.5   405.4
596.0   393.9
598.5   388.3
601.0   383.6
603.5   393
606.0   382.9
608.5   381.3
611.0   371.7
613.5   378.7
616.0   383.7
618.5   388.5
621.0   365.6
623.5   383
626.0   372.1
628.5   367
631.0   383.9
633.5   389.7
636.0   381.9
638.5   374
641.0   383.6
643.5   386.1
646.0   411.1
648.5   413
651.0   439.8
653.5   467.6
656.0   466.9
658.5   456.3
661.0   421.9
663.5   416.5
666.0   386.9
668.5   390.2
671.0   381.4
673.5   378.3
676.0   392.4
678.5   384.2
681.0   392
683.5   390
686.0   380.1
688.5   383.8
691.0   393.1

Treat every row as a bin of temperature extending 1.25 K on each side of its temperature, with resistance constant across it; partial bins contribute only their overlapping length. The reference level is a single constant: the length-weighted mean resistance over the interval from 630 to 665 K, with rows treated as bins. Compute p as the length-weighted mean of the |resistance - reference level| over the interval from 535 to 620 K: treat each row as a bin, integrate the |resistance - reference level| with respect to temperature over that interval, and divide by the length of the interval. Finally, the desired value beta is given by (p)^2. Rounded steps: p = 26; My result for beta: 691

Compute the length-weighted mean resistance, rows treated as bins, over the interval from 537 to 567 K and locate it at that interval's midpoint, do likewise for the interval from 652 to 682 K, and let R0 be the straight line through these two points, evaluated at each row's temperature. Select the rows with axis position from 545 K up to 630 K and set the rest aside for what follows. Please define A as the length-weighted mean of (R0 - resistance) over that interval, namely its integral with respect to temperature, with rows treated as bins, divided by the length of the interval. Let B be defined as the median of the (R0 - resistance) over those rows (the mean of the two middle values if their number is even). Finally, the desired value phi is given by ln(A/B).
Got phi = 0.1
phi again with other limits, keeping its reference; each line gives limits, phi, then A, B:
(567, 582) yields -1.6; 0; -1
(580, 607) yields -0.5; -3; -4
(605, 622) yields 0.2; 19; 16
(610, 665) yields -1.4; 4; 16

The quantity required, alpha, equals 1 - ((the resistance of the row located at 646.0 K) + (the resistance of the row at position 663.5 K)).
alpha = -827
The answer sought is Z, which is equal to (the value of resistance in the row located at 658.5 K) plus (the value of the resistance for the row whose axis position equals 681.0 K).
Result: 848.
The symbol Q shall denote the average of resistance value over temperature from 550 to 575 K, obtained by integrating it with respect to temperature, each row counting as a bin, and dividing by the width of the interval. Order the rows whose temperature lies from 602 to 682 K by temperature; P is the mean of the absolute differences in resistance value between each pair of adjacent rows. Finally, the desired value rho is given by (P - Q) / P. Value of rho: -33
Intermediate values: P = 11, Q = 381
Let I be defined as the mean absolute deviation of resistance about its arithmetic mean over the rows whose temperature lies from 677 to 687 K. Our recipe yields 4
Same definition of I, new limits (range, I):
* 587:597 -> 3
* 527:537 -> 3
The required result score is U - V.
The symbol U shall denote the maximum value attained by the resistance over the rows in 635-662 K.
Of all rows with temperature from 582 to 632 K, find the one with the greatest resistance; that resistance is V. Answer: 60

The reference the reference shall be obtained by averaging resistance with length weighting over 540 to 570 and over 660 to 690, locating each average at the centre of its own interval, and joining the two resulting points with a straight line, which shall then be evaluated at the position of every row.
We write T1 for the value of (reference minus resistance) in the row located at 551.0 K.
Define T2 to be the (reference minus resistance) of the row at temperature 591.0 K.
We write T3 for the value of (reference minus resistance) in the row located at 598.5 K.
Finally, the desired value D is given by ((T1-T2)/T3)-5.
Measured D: -8.2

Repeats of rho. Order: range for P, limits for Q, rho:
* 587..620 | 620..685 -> -62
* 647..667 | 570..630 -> -19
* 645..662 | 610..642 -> -21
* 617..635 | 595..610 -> -28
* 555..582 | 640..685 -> -51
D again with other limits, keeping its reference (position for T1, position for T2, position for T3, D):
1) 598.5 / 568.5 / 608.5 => -4.3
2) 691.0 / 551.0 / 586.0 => -5.2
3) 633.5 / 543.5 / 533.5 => -5.6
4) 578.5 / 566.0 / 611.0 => -5.6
